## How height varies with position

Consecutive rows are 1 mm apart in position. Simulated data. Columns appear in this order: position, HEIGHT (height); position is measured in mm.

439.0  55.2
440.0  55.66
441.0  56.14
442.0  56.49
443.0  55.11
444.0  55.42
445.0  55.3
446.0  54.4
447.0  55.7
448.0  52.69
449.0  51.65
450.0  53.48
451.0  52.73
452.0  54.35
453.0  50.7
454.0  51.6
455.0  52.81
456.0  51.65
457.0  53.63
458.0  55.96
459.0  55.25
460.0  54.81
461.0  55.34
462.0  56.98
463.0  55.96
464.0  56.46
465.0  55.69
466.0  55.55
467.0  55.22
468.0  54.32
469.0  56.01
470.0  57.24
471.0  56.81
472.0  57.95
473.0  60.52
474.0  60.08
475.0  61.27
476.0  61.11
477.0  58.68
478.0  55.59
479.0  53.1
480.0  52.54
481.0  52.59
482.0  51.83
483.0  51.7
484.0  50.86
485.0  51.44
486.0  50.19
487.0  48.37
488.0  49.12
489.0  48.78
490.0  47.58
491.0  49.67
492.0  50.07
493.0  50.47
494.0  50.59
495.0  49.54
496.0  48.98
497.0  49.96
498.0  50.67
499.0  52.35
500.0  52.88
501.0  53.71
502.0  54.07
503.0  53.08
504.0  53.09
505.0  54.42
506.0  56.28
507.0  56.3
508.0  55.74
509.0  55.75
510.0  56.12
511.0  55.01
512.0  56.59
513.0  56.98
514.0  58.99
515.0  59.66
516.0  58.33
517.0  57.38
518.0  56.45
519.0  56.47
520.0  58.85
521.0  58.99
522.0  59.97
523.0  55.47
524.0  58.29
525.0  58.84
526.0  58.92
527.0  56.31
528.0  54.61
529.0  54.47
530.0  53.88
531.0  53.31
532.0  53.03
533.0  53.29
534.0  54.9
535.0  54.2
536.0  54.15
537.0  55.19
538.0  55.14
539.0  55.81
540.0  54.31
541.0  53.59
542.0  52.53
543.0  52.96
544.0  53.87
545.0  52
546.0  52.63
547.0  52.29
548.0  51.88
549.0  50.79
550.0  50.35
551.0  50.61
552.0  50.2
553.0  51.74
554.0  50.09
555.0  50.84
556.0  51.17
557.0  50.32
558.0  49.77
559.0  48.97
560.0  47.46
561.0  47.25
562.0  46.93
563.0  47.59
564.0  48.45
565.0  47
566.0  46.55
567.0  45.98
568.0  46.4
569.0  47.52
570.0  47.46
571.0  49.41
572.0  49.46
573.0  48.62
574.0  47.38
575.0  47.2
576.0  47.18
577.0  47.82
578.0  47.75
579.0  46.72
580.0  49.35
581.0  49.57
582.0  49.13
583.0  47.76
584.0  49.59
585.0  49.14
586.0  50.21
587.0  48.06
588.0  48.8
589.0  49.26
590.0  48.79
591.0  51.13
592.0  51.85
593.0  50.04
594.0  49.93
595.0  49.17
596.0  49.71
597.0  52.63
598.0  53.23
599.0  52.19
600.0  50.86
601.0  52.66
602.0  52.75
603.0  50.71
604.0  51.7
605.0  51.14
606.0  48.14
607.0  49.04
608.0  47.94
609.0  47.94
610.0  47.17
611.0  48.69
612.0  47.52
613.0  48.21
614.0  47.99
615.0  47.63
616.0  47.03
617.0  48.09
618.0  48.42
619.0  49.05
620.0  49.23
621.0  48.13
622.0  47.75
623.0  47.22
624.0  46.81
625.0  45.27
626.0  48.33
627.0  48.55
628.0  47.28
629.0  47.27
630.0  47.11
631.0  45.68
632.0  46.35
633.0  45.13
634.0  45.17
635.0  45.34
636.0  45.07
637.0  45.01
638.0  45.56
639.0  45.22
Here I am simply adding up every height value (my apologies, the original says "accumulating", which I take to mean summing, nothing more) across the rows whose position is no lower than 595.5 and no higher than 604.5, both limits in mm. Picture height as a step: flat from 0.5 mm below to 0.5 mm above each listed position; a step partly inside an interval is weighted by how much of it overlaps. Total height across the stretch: 466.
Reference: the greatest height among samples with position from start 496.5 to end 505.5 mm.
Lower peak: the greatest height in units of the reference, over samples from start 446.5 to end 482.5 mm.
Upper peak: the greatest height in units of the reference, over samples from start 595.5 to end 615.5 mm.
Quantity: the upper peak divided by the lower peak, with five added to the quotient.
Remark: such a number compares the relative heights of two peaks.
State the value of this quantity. 5.87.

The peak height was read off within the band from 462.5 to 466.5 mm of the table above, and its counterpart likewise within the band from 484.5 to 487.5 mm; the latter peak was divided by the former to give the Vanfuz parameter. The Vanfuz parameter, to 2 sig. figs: 0.91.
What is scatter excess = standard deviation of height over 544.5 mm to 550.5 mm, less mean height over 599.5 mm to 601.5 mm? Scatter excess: -50.9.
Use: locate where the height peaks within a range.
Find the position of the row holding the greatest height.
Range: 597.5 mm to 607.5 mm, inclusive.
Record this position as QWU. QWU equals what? 598.0 mm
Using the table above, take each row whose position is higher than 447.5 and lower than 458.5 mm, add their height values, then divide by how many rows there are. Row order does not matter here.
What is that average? 52.8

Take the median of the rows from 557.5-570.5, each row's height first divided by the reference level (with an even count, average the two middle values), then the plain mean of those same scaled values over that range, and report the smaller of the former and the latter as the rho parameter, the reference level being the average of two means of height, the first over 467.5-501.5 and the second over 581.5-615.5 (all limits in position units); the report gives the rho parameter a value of 0.92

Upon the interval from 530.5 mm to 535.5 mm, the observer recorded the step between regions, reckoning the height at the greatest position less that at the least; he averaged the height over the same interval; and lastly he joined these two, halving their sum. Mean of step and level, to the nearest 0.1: 27.3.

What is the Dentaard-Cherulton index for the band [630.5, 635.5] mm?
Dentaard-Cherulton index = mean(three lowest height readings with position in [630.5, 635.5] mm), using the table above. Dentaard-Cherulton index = 45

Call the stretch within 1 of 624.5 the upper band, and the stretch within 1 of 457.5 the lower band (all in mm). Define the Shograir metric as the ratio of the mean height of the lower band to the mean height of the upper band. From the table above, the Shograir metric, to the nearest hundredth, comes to 1.19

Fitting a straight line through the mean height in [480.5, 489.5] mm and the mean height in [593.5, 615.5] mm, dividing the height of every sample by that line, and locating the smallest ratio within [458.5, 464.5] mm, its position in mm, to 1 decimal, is 460.0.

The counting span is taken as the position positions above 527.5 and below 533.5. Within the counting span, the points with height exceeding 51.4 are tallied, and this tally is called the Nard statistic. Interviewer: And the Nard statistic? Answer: 6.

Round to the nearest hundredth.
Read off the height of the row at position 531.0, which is 53.31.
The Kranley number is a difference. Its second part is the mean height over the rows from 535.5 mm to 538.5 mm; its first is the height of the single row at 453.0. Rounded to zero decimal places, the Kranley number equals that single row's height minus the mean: -4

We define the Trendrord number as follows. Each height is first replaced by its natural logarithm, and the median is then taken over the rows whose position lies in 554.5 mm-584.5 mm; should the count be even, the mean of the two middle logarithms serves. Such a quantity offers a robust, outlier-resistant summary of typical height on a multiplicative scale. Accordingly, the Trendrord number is 3.87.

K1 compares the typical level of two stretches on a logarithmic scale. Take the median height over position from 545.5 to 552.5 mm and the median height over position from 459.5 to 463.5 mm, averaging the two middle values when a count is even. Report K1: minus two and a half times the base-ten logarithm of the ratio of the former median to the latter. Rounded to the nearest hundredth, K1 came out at 0.10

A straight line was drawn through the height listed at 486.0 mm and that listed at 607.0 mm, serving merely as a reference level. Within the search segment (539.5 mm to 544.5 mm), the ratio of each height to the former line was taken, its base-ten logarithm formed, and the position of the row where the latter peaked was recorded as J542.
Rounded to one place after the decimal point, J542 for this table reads 540.0 mm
